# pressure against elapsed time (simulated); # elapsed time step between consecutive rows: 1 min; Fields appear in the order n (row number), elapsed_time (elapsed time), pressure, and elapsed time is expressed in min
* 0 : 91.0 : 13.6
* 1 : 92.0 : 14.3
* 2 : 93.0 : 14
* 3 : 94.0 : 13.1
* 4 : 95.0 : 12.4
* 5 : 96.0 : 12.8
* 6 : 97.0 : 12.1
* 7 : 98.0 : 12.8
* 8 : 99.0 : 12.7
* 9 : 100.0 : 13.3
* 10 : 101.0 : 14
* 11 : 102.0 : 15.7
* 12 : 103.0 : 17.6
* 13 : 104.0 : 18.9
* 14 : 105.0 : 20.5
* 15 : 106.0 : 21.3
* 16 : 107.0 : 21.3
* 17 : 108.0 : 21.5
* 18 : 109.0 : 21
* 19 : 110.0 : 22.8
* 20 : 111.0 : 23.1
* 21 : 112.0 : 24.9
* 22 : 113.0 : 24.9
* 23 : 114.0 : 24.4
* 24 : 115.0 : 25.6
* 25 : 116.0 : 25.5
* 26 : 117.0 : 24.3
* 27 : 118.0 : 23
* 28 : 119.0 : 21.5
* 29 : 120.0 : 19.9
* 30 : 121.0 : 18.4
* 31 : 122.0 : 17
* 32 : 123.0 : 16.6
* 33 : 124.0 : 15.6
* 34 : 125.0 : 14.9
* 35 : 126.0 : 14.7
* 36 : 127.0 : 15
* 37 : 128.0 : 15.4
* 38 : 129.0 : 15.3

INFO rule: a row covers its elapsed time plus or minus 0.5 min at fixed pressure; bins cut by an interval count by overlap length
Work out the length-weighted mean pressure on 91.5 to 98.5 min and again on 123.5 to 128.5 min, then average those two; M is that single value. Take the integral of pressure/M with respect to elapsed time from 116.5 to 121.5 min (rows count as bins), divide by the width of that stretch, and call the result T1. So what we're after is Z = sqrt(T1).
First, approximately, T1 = 1.5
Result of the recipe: 1.23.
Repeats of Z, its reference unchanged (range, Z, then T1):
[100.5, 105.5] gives 1.11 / 1.2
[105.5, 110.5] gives 1.24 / 1.5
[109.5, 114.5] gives 1.31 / 1.7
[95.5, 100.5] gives 0.95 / 0.9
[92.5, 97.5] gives 0.96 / 0.9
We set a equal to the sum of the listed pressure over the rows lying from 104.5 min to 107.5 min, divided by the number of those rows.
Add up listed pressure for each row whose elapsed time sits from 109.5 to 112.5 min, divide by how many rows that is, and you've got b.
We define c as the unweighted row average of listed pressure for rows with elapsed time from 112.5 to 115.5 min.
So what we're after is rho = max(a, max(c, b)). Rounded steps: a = 21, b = 24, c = 25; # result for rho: 25.0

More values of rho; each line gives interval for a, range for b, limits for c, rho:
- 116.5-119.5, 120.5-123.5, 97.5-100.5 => 22.9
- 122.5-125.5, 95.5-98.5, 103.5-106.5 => 20.2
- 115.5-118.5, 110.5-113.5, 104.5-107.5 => 24.3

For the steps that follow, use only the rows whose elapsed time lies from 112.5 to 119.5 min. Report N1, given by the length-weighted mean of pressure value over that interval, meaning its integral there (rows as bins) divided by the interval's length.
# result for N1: 24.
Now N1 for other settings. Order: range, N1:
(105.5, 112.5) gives 22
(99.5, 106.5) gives 17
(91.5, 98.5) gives 13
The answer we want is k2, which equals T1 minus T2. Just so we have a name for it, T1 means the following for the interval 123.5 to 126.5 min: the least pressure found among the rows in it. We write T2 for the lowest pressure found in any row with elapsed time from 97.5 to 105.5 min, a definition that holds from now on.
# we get 2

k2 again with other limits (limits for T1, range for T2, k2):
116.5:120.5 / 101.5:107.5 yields 4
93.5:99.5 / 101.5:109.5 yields -4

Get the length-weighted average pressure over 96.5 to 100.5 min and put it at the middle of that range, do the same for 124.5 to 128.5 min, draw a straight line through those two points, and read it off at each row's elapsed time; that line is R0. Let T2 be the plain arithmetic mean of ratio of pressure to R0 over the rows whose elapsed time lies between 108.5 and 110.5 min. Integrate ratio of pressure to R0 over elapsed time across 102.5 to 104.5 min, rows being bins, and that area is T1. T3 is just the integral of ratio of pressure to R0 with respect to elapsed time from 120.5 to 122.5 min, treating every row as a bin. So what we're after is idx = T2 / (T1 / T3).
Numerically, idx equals 1.4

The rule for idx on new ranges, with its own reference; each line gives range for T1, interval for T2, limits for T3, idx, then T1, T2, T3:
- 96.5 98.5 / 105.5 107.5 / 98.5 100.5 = 1.6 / 1.97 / 1.59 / 2.0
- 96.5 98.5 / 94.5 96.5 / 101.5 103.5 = 1.3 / 1.97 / 1.01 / 2.6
